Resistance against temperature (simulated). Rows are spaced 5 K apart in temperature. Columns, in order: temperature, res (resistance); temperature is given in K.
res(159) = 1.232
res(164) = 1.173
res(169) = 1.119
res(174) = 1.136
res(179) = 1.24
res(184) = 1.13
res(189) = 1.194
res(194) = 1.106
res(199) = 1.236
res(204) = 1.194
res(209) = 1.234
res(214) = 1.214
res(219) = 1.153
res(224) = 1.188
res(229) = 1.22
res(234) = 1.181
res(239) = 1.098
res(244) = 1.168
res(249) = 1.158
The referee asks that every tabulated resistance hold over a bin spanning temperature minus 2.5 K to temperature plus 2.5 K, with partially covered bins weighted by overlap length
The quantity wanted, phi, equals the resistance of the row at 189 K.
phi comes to 1.194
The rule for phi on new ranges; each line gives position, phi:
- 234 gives 1.181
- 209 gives 1.234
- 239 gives 1.098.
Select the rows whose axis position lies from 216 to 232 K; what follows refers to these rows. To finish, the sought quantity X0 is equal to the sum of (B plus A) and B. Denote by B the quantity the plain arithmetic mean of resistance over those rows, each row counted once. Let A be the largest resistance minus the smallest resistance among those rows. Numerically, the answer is 2.44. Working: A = 0.07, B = 1.19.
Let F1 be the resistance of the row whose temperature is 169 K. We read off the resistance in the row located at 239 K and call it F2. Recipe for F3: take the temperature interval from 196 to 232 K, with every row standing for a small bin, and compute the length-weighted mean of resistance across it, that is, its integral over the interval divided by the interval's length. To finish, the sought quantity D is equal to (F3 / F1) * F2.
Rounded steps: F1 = 1.119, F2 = 1.098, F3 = 1.20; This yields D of 1.18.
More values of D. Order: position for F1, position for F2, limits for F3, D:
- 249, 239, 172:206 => 1.12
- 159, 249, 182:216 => 1.12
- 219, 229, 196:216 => 1.29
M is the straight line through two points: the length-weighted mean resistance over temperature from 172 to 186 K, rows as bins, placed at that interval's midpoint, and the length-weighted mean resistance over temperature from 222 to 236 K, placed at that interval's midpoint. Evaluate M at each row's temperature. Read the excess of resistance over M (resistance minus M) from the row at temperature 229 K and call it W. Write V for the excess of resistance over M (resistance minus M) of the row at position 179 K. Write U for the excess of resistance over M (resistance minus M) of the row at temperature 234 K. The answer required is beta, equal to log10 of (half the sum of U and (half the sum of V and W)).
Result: -1.87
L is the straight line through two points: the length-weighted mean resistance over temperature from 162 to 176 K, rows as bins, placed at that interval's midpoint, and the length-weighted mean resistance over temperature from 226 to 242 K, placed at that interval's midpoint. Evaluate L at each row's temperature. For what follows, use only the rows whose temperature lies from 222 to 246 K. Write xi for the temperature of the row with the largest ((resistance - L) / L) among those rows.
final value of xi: 229 K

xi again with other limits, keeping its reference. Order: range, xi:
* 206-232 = 209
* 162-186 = 179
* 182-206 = 199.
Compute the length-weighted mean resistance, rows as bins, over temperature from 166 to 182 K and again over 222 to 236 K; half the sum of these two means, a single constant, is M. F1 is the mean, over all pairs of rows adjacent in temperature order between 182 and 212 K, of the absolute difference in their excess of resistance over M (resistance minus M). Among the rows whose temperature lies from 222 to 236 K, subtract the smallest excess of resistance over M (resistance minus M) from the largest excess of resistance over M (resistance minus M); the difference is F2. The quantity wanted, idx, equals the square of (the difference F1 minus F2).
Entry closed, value 0.0011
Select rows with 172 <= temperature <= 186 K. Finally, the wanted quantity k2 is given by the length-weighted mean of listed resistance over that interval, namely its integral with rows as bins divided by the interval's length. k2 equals 1.17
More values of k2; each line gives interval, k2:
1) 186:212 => 1.19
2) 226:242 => 1.17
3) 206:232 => 1.20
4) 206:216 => 1.22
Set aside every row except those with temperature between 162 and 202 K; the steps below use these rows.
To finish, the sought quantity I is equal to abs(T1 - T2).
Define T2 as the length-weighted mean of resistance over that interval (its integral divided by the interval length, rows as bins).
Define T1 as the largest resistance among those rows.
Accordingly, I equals 0.073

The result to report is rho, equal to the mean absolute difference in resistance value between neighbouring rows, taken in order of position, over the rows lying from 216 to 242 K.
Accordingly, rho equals 0.05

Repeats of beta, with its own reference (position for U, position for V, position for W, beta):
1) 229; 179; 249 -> -1.79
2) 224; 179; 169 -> -2.67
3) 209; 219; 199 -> -1.56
